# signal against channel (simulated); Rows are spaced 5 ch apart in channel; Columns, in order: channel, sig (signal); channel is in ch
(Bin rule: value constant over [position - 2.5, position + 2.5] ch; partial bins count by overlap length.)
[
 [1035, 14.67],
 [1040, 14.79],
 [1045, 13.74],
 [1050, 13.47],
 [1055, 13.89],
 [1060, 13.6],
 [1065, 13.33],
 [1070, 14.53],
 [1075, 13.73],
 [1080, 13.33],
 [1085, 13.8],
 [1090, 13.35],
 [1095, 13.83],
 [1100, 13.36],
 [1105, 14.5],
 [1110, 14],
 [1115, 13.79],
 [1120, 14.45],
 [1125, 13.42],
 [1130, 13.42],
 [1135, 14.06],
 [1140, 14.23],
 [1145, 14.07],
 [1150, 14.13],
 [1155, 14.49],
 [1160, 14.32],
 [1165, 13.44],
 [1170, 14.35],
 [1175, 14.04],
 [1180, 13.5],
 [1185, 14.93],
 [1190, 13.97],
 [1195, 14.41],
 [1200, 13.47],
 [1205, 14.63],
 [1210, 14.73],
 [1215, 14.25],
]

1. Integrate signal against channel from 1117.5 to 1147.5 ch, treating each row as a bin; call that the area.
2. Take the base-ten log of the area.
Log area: 2.62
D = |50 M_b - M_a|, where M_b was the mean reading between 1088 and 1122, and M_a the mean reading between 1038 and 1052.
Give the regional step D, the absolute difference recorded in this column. 681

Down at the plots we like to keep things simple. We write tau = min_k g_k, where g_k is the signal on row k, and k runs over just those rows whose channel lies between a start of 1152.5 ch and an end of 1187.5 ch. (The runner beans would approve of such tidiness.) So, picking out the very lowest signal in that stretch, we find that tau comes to 13.44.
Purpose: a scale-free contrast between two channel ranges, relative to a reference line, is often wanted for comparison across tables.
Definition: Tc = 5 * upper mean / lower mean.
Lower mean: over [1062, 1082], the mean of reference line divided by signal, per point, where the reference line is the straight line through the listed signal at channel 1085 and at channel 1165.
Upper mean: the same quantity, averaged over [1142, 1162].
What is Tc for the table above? 4.69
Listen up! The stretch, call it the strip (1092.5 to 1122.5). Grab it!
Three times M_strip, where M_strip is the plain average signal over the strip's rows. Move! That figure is 42.0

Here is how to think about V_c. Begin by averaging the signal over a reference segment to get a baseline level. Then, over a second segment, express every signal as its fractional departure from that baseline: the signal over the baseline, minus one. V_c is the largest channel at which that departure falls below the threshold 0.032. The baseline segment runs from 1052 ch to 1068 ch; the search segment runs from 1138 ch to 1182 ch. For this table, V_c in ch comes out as 1180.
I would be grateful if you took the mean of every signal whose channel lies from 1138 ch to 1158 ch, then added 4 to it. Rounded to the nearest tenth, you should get 18.2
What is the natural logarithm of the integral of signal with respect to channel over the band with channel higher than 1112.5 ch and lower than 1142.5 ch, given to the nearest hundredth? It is 6.03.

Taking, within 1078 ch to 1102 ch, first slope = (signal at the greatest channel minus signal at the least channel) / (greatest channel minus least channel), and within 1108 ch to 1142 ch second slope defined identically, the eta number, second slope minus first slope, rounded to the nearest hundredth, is 0.01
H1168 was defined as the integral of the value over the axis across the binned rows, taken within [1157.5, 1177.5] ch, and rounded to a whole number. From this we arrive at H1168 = 281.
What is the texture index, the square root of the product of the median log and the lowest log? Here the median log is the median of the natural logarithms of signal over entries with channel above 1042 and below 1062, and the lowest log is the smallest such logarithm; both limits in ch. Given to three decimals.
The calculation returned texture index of 2.608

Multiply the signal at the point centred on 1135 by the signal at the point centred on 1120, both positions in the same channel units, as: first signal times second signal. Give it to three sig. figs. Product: 203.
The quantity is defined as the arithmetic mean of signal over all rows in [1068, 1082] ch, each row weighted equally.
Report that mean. 13.86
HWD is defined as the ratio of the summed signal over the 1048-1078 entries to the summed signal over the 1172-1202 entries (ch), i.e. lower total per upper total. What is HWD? 0.979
